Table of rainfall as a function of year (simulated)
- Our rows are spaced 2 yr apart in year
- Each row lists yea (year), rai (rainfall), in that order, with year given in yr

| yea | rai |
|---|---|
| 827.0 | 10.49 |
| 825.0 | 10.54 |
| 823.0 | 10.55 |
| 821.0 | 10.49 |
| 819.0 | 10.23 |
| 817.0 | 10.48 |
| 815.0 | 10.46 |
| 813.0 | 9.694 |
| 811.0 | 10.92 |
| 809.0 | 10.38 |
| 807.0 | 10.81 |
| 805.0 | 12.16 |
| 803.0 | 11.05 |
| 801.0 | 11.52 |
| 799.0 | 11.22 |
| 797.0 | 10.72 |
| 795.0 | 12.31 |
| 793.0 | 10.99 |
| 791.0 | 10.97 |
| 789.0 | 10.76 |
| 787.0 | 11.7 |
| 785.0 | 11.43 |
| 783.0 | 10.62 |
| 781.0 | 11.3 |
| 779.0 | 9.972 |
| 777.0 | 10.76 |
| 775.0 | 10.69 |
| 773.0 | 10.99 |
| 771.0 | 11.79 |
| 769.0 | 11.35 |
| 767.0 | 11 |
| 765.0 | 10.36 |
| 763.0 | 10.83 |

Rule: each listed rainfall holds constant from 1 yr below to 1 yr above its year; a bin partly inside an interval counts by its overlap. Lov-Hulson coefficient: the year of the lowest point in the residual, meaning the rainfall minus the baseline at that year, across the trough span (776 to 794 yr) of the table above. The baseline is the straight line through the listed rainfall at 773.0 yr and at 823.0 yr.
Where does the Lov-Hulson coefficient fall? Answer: 779.0 yr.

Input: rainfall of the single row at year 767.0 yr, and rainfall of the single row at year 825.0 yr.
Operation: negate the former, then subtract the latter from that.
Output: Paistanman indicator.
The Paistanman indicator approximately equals -21.5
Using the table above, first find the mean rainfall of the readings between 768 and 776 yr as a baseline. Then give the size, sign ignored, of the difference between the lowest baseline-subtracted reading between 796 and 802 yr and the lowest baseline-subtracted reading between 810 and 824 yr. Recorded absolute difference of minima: 1.0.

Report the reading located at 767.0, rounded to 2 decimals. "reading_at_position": 11.00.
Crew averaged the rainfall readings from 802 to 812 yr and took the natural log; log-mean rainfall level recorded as 2.40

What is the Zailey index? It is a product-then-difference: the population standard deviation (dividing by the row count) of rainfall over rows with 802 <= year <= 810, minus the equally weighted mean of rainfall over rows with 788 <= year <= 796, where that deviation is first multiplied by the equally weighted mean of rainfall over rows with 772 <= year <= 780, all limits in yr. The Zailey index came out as -4.3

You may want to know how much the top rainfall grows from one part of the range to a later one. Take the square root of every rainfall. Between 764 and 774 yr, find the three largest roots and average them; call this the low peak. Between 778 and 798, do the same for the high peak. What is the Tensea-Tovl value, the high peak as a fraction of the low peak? 1.02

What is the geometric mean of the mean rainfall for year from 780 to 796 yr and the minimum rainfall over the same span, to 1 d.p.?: 10.9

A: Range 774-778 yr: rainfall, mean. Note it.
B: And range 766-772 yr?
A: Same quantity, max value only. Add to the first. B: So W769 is 22.5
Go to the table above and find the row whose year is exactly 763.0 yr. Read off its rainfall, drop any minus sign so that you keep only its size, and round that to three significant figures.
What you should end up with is 10.8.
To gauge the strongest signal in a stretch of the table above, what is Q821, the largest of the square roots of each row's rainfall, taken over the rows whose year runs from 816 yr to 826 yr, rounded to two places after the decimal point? 3.25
